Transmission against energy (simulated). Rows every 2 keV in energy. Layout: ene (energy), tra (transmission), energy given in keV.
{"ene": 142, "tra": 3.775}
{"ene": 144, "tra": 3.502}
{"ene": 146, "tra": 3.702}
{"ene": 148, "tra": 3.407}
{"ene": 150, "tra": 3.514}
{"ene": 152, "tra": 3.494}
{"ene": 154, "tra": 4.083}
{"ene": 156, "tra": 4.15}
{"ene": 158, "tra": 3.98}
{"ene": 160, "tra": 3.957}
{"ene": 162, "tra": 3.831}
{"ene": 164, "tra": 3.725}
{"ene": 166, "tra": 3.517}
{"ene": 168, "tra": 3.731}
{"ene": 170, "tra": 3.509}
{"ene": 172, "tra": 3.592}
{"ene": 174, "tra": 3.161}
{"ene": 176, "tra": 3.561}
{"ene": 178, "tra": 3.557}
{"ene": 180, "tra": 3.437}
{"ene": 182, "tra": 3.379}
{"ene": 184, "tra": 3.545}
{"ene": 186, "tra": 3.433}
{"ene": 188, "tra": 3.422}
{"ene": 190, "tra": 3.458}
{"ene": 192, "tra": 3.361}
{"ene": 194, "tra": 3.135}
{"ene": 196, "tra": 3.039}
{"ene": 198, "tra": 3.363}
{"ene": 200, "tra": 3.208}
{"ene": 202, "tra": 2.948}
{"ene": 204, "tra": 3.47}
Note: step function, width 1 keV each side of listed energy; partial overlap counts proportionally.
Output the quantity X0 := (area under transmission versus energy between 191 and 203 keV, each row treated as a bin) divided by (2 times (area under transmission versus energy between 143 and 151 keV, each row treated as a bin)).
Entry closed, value 0.67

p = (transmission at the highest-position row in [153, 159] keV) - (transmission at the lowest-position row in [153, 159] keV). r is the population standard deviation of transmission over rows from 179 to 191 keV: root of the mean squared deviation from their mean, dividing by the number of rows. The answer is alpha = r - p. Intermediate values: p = -0.1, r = 0.05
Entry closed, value 0.15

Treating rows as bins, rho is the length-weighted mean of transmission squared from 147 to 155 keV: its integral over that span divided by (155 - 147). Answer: 13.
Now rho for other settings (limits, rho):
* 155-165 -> 15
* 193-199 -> 10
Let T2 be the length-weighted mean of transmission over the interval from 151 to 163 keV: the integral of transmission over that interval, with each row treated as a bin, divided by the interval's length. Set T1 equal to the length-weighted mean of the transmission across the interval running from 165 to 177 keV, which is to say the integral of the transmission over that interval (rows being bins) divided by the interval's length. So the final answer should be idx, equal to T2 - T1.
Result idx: 0.4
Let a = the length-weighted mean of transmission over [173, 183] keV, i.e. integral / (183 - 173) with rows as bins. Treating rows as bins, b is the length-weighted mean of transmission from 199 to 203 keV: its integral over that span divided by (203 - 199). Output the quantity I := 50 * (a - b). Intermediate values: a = 3.42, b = 3.08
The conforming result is 17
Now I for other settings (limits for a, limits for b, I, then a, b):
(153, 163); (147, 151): 27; 4.00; 3.46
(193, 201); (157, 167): -31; 3.19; 3.80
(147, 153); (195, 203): 17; 3.47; 3.14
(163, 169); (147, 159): -6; 3.66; 3.77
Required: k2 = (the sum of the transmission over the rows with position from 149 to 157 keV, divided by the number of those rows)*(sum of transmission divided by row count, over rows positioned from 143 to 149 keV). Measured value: 13.5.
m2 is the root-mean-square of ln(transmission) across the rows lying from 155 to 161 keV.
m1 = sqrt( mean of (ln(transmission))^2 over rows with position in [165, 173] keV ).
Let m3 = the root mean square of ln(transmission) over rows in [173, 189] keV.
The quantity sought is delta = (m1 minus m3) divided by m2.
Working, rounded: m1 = 1.28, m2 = 1.39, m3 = 1.23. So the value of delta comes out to 0.031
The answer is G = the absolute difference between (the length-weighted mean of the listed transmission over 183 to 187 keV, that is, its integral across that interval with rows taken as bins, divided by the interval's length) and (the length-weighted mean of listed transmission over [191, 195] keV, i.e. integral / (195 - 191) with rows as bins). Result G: 0.2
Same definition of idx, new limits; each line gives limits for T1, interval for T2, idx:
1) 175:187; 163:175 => 0.1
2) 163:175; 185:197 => -0.2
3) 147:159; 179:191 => -0.3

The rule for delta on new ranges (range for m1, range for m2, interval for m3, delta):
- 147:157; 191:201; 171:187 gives 0.064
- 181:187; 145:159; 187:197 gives 0.038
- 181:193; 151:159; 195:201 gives 0.051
